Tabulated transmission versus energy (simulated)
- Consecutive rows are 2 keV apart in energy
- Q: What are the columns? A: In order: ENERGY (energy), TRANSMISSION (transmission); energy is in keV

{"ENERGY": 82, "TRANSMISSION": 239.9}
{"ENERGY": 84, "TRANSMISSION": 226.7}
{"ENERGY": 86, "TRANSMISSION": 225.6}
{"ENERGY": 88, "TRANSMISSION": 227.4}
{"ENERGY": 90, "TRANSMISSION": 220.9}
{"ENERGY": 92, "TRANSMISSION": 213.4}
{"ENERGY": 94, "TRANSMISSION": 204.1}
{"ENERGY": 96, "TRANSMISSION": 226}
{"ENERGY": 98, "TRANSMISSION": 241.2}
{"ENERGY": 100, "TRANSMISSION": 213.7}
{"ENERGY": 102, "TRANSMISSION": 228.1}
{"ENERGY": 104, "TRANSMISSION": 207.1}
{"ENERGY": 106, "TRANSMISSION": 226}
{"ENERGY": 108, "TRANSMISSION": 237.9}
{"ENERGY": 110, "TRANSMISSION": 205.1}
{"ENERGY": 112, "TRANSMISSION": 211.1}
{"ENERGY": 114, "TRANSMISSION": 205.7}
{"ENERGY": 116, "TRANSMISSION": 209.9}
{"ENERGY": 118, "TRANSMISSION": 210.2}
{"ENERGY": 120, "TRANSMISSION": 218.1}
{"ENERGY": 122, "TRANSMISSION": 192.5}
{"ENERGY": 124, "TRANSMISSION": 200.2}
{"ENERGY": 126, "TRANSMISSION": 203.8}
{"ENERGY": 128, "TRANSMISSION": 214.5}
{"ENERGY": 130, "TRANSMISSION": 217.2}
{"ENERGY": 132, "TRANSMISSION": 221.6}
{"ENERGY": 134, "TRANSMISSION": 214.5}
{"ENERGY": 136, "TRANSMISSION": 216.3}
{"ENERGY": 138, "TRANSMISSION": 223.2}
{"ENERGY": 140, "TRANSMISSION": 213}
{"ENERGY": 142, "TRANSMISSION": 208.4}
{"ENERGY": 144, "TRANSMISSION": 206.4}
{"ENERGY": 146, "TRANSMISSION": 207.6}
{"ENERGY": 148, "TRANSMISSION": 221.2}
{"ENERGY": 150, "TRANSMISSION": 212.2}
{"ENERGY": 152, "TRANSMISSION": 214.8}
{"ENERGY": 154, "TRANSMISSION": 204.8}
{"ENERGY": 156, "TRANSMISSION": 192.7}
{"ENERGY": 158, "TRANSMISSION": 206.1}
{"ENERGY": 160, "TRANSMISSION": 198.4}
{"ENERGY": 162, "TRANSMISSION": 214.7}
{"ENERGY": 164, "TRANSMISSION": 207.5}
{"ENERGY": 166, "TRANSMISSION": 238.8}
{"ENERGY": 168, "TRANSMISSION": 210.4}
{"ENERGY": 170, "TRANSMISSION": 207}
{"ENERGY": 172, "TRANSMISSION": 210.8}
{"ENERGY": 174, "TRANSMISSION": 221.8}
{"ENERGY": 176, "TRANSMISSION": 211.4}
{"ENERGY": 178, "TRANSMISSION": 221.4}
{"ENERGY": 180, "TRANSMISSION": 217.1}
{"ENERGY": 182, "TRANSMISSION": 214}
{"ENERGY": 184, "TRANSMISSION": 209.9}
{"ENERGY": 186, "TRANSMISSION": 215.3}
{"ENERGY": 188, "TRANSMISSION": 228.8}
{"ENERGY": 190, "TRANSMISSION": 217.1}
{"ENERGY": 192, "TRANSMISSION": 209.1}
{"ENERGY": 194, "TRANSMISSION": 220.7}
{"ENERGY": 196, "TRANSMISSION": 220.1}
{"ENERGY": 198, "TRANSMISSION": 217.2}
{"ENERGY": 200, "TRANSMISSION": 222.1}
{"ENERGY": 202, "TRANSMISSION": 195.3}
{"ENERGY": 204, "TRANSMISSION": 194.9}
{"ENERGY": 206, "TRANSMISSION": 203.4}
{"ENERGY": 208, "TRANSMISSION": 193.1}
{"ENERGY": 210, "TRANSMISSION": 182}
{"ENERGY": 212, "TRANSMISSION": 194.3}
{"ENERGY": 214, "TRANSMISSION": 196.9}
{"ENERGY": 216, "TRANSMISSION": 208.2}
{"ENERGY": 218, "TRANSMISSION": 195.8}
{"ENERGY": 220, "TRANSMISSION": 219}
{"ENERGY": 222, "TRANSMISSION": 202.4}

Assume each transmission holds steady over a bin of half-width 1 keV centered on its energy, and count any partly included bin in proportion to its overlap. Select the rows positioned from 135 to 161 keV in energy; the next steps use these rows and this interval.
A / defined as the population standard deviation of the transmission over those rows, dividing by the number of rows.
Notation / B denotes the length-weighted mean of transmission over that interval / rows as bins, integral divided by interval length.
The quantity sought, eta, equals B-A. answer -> 201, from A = 8.2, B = 210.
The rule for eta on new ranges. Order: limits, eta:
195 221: 191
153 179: 200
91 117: 205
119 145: 203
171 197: 211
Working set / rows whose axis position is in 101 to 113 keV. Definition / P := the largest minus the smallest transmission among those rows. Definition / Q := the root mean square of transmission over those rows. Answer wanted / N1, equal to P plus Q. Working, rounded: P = 33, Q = 220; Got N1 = 252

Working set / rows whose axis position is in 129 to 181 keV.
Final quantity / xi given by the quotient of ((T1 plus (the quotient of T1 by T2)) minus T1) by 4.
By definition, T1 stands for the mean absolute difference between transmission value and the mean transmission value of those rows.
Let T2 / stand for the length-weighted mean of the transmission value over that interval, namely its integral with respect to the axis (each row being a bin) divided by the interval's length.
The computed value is 0.0078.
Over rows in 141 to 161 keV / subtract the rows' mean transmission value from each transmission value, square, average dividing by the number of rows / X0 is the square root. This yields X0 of 7.6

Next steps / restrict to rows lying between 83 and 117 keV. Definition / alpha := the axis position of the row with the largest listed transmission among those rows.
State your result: 98 keV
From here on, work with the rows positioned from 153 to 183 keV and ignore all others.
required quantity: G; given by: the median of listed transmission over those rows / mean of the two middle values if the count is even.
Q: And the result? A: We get 211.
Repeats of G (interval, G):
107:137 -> 211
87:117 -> 214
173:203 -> 217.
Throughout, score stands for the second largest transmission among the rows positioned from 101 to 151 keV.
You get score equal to 228.1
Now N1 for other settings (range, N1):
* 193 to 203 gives 242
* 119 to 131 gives 234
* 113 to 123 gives 233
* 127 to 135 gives 224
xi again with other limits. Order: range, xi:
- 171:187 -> 0.0043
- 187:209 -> 0.0128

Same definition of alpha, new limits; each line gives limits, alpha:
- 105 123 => 108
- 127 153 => 138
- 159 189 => 166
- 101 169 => 166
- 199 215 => 200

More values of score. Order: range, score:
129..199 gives 228.8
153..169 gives 214.7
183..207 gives 222.1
